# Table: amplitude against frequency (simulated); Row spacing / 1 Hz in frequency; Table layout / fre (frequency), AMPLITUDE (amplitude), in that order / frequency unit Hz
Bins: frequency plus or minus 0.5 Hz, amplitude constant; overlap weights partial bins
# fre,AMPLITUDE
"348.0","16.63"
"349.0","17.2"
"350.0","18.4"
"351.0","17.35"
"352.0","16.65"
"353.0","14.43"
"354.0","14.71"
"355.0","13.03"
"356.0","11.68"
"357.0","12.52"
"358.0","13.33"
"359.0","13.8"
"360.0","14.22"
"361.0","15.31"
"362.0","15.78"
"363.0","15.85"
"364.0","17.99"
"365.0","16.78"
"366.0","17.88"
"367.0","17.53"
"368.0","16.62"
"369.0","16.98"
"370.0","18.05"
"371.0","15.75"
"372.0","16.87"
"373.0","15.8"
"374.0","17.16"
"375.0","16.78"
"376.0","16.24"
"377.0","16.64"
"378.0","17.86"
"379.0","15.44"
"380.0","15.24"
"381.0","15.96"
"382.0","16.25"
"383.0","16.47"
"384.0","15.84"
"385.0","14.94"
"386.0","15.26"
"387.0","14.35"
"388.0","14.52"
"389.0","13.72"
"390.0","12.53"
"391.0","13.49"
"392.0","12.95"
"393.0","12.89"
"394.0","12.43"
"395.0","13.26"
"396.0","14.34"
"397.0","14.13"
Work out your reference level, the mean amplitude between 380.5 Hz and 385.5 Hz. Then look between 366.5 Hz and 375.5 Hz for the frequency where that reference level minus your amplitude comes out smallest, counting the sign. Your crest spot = 370.0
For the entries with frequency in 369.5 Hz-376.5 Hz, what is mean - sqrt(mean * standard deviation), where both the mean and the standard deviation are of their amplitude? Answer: 13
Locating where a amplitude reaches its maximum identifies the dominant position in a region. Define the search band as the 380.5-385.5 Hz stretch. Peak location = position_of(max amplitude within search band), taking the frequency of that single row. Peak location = 383.0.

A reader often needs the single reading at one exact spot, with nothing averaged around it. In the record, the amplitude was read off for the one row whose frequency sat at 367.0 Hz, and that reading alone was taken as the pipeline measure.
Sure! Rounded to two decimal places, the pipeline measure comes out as 17.53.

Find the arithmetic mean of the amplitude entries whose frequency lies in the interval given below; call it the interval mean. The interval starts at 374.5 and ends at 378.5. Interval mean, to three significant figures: 16.9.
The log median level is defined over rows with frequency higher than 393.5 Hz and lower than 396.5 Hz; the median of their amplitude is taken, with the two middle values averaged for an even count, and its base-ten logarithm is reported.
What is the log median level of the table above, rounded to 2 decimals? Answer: 1.12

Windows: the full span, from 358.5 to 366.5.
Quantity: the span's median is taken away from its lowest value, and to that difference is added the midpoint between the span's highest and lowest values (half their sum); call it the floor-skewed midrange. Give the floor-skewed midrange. 13.9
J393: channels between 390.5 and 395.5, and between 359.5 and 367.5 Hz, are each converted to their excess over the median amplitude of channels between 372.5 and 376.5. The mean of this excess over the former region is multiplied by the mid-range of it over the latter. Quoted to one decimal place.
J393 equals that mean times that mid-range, 1.4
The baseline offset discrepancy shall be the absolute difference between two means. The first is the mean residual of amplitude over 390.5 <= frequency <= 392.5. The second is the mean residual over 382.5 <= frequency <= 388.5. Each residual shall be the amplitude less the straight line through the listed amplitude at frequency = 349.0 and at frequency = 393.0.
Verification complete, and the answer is 1.4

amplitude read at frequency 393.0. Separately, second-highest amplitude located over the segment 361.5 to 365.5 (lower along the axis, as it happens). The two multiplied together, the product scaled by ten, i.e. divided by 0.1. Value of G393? 2163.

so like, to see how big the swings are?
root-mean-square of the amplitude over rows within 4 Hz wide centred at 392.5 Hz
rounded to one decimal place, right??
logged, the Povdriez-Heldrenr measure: 12.9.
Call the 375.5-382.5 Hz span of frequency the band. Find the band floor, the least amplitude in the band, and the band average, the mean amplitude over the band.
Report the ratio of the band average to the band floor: 1.07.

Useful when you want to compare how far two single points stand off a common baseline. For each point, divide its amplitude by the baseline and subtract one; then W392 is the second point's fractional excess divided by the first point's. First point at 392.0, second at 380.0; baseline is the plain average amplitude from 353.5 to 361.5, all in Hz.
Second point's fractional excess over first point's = -2.7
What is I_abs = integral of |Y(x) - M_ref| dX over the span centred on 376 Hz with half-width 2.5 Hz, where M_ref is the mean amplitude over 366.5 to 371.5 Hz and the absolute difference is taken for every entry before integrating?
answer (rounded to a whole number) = 2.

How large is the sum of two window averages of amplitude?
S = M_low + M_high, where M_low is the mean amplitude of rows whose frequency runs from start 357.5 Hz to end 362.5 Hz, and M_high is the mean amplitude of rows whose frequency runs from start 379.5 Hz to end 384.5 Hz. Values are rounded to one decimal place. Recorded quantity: 30.4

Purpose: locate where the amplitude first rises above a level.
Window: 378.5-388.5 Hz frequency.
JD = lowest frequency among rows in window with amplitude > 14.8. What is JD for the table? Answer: 379.0 Hz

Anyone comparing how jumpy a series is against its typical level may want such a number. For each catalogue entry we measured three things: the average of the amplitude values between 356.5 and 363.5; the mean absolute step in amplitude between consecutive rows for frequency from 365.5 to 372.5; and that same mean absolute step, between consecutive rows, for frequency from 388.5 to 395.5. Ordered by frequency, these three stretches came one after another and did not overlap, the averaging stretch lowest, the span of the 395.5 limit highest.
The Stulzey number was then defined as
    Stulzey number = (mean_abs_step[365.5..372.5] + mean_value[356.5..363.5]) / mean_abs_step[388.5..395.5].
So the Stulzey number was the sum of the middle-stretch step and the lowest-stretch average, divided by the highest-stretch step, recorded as 22.9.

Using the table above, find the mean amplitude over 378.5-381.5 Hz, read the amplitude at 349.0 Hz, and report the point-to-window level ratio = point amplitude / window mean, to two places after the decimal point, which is 1.11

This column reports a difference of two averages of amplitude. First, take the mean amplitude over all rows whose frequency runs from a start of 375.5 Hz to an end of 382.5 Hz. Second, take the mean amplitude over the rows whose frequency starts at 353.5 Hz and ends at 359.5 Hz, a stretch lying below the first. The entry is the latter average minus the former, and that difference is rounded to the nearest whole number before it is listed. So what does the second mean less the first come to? -3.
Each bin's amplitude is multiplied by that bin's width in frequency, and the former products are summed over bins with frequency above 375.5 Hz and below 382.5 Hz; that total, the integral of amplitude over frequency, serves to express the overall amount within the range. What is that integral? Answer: 114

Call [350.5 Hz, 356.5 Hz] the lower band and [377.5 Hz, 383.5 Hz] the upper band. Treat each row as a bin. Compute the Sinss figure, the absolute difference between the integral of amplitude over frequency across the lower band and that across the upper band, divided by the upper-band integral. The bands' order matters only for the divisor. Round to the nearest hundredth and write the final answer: 0.10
